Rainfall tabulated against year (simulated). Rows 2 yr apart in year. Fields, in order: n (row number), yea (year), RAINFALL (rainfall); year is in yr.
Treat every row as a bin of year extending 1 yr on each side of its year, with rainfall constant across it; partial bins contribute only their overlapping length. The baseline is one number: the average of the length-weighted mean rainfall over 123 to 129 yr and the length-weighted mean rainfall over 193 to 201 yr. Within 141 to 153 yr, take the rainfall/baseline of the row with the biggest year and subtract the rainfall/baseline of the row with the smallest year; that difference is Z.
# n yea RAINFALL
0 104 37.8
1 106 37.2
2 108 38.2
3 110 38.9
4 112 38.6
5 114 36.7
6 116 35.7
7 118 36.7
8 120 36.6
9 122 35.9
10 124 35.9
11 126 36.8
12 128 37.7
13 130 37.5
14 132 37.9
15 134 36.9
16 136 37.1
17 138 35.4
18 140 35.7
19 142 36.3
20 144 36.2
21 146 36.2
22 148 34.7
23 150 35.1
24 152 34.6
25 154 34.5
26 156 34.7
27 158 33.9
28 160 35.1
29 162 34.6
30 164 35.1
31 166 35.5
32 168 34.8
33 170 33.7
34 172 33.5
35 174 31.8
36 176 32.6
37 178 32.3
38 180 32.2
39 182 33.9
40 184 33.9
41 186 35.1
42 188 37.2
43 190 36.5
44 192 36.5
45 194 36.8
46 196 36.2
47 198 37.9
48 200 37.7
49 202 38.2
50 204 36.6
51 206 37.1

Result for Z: -0.046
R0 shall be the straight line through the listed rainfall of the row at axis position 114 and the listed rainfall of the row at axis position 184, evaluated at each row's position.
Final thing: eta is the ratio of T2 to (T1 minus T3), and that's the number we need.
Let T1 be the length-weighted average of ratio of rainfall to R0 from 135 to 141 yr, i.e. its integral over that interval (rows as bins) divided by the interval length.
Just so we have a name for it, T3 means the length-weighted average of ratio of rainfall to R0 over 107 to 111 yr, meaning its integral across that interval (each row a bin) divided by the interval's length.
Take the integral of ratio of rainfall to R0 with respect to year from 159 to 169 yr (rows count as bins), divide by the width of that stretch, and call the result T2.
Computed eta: -28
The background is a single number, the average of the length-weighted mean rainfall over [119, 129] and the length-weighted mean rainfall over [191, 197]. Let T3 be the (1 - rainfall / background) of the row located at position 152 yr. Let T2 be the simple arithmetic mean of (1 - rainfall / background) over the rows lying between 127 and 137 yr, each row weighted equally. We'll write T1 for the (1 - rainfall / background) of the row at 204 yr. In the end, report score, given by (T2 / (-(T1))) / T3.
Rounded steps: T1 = -0.002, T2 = -0.024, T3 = 0.05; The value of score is -276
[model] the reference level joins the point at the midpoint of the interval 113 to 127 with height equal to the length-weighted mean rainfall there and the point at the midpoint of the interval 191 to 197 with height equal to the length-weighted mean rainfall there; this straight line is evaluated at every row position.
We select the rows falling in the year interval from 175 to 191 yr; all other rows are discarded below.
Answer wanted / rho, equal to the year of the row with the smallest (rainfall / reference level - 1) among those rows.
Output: 180 yr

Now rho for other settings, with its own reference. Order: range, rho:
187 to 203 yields 196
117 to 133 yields 124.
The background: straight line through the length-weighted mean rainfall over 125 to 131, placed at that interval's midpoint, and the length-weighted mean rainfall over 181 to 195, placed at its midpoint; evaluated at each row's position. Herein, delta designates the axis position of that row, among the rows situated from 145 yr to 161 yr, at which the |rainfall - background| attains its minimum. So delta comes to 146 yr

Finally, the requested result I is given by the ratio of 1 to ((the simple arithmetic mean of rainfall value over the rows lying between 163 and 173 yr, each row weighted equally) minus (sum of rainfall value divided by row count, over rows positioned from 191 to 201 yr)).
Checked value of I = -0.4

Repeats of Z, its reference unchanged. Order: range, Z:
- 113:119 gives 0.000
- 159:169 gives -0.008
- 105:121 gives -0.016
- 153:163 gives 0.003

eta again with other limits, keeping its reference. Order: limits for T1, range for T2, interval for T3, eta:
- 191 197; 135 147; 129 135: 21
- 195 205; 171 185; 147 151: 7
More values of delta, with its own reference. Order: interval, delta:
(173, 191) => 186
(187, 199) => 196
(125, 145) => 136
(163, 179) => 166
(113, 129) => 128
